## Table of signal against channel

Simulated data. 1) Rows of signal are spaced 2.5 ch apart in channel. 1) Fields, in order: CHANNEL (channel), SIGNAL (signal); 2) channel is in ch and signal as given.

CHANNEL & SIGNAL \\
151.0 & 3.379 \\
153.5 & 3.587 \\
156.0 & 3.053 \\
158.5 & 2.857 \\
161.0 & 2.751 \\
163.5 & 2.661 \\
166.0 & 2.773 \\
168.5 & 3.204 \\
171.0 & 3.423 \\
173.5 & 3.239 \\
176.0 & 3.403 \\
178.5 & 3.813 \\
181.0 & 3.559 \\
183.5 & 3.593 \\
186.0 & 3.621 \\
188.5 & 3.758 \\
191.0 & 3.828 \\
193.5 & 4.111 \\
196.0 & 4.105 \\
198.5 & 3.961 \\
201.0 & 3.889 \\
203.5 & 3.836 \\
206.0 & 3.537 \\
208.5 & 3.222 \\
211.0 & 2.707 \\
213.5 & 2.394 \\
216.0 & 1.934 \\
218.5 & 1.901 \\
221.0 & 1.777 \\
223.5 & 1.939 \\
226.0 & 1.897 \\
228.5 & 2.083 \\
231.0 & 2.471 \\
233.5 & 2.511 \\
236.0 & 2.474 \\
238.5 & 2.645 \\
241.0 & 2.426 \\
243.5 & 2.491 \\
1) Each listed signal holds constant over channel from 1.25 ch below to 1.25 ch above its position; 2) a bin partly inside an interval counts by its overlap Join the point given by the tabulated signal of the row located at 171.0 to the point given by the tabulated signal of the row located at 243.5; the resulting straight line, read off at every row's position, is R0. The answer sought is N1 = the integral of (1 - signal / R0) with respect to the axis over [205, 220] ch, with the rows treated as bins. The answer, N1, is 1.6 ch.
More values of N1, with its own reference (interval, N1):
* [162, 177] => 1.4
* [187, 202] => -3.9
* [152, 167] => 2.6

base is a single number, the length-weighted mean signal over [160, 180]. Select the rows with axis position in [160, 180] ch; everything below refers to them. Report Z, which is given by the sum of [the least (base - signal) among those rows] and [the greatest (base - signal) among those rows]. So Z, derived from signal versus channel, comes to -0.1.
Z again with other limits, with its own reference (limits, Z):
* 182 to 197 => -1.4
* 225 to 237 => 1.9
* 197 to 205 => -1.5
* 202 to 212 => -0.2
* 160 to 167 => 0.9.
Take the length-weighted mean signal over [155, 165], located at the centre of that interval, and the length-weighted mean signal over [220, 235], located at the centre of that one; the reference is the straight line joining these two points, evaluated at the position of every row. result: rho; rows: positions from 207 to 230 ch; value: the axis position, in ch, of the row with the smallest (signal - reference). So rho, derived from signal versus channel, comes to 221.0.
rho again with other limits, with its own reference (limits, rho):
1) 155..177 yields 163.5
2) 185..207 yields 186.0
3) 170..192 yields 173.5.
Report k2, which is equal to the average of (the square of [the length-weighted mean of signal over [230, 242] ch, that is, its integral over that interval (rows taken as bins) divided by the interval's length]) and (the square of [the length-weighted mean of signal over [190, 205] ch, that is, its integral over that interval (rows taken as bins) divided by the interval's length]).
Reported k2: 10.9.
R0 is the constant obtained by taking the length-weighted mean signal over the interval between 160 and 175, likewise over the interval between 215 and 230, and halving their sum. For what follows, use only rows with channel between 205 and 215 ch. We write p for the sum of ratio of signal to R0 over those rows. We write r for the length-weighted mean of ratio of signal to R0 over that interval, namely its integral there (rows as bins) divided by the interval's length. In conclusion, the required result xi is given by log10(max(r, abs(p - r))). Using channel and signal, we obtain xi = 0.56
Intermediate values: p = 4.8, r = 1.18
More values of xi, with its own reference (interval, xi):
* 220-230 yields 0.37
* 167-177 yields 0.60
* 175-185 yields 0.64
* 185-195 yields 0.67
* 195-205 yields 0.68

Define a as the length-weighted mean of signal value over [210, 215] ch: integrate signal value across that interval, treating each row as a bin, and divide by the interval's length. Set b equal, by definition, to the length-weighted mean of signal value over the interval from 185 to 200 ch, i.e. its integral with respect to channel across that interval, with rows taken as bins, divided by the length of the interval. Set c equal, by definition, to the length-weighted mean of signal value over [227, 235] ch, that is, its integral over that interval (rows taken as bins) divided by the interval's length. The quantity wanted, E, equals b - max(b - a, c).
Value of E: 1.6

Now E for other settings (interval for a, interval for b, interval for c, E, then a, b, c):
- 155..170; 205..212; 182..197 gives -0.7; 2.89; 3.2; 3.83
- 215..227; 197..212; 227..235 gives 1.2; 1.89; 3.5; 2.34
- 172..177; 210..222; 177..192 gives -1.5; 3.32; 2.1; 3.69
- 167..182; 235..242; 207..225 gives 0.2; 3.43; 2.5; 2.28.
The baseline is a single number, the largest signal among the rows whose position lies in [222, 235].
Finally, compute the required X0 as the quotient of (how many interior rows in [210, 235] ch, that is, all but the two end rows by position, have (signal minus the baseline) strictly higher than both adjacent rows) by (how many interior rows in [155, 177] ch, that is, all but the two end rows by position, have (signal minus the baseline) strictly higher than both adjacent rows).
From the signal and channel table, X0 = 1.00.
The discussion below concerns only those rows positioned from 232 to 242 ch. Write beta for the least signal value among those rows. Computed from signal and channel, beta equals 2.426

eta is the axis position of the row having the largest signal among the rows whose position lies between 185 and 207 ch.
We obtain 193.5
